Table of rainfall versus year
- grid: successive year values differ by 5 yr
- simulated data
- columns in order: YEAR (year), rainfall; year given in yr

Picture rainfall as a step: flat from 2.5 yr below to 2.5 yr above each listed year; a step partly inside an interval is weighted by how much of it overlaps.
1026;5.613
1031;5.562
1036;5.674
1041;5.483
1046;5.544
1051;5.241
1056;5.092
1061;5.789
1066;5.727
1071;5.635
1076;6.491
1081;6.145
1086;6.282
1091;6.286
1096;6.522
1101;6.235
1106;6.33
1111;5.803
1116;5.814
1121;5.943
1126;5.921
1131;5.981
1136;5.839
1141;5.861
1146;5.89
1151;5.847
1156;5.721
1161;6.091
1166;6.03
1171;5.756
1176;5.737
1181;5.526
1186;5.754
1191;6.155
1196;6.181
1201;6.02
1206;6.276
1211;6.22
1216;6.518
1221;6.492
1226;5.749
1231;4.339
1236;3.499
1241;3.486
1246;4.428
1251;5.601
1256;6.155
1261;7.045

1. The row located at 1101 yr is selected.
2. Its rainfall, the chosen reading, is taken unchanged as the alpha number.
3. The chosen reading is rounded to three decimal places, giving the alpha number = 6.235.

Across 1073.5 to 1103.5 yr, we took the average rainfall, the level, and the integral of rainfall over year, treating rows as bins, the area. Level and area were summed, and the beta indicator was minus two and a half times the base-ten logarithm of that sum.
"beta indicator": -5.73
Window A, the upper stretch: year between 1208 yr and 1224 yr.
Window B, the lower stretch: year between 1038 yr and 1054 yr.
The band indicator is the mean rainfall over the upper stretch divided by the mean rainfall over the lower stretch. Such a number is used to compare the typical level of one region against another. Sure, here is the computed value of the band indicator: 1.18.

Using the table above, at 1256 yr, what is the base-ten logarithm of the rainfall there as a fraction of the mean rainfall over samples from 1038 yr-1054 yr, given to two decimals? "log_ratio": 0.06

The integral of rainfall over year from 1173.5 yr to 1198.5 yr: 147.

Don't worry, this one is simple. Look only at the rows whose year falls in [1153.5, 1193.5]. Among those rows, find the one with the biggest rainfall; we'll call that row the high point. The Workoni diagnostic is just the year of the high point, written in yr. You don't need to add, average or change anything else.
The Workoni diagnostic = 1191 yr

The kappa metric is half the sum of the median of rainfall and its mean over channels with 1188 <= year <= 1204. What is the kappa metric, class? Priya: 6.1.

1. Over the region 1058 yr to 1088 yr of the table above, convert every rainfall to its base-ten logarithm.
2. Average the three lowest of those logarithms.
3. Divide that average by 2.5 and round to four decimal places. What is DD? 0.3029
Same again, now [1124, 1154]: 0.3068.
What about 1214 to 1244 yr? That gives 0.2298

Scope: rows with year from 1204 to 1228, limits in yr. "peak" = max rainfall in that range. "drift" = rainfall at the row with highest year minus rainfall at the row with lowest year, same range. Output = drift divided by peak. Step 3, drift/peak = -0.08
